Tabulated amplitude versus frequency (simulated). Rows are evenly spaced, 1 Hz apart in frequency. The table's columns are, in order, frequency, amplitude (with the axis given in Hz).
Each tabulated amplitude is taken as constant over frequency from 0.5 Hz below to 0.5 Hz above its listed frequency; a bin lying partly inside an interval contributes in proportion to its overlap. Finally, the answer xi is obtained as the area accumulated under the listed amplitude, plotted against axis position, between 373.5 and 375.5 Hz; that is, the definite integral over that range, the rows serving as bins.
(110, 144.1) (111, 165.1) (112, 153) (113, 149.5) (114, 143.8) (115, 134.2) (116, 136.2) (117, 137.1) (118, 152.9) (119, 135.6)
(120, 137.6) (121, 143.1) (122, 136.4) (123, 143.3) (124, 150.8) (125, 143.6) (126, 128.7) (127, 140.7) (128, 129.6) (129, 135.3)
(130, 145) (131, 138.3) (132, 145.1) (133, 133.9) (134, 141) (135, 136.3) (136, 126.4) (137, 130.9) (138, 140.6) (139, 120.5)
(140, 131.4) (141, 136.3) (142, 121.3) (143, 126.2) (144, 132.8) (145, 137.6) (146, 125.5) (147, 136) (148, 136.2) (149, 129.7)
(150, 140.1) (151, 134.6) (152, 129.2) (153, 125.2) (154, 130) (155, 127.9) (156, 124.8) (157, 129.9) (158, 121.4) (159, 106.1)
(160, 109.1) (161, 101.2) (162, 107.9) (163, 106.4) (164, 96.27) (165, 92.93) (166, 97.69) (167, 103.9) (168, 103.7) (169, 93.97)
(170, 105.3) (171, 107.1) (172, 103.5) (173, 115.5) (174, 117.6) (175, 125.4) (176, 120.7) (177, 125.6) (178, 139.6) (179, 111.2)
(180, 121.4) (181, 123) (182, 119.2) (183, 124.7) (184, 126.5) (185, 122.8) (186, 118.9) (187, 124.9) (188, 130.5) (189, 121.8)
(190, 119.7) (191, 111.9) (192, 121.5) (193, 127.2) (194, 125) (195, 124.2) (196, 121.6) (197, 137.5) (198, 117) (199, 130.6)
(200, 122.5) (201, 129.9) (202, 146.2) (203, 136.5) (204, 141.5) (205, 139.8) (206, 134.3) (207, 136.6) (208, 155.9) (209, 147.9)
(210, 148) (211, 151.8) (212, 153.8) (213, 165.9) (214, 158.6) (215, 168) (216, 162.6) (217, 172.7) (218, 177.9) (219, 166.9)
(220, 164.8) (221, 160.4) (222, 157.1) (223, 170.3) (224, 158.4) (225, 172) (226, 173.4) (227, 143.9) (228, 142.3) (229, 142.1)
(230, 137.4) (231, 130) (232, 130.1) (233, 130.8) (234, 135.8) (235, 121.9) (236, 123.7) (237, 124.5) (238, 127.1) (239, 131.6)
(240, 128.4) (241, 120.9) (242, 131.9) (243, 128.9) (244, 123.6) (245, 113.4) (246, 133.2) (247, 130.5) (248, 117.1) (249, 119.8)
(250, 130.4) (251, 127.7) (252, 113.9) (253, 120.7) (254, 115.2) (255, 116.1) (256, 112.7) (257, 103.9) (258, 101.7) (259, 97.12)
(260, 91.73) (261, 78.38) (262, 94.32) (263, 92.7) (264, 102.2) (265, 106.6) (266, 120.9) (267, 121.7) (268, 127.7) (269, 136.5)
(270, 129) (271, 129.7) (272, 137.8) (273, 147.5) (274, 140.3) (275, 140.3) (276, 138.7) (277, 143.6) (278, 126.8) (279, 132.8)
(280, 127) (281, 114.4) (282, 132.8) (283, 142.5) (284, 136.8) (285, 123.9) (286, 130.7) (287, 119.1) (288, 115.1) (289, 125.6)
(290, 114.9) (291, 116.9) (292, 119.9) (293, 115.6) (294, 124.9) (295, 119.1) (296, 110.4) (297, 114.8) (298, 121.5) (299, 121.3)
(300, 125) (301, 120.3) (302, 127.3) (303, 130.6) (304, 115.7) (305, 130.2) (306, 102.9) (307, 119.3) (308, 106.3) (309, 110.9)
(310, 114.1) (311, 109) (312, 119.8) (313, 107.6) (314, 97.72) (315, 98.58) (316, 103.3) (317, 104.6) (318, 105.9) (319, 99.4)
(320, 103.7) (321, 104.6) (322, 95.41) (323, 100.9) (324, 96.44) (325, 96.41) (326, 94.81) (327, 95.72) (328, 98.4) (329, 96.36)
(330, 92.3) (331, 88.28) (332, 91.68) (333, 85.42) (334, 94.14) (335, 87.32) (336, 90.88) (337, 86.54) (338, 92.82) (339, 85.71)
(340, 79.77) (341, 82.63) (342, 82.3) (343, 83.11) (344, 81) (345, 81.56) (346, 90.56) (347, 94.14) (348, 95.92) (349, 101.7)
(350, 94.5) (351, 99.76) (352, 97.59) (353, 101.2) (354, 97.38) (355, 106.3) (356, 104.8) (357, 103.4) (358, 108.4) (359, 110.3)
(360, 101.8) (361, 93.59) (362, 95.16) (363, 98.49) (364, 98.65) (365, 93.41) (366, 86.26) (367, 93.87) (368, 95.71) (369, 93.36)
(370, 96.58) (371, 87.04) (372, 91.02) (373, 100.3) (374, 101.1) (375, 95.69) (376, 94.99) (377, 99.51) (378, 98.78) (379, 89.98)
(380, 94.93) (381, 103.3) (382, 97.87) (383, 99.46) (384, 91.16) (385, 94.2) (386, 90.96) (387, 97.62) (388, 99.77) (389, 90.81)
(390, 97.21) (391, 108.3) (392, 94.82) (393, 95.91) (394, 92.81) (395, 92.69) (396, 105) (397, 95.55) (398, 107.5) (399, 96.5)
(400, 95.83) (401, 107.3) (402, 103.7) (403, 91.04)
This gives 197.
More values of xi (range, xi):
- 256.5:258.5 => 206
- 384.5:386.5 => 185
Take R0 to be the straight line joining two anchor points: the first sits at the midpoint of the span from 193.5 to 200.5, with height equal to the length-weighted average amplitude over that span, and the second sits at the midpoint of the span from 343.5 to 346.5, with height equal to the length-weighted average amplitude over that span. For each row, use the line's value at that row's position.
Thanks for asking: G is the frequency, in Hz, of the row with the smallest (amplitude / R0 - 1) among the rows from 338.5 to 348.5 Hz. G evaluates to 340 Hz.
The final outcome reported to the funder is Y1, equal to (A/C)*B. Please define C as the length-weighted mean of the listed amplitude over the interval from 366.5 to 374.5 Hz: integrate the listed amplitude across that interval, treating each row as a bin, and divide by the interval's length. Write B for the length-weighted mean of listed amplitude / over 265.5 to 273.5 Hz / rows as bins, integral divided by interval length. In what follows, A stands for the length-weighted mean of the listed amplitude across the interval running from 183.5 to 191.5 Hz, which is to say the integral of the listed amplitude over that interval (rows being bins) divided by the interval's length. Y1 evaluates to 169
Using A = 122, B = 131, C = 95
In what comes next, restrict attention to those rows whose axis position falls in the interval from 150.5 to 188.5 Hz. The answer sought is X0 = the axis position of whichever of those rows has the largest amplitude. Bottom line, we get 178 Hz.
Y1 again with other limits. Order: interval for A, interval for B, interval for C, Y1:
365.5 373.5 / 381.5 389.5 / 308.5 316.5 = 82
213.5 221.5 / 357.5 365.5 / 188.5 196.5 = 137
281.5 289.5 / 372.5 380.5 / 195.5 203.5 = 95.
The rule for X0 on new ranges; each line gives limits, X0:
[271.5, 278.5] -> 273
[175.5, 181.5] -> 178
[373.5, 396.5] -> 391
